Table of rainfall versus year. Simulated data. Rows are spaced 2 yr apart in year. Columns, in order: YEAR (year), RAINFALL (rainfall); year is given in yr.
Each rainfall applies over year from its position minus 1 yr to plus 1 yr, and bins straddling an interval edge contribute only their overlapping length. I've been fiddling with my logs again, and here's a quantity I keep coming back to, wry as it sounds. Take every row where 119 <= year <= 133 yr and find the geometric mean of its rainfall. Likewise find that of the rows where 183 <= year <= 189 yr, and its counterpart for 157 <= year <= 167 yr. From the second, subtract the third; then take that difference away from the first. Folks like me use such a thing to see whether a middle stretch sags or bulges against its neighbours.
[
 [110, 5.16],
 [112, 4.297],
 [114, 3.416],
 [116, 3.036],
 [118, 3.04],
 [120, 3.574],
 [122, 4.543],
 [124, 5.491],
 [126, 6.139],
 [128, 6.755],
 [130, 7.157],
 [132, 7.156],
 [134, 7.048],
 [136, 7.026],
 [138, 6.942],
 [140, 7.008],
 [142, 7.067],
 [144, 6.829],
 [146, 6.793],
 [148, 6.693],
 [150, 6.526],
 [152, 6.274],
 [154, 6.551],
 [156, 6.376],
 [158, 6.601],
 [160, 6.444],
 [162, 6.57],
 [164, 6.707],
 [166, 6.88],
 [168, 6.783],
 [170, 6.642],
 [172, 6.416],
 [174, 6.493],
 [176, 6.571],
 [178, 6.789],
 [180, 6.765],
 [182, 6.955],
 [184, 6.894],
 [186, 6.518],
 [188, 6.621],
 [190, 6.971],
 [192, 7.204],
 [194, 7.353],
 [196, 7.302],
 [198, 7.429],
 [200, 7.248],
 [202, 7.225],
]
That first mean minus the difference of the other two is 5.6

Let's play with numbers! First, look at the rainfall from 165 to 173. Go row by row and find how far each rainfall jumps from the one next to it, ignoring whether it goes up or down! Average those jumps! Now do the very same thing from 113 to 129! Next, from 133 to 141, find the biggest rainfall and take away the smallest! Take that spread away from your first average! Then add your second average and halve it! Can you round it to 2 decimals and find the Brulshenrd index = 0.32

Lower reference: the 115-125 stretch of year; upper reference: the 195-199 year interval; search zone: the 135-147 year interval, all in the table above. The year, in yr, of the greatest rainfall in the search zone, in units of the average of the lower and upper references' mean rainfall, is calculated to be 142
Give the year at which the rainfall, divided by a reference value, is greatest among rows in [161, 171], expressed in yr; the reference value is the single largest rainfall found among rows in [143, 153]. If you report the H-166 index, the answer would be 166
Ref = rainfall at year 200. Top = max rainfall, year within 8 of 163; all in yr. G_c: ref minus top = 0.4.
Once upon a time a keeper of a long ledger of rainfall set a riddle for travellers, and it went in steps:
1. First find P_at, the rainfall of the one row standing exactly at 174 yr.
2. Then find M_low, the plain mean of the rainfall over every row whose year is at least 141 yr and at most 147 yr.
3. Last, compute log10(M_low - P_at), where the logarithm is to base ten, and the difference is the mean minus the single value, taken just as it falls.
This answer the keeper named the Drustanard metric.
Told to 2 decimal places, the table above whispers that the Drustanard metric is -0.39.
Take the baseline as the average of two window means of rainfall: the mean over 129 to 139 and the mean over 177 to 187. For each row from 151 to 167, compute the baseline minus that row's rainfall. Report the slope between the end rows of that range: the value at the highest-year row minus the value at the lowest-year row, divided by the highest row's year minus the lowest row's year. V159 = -0.043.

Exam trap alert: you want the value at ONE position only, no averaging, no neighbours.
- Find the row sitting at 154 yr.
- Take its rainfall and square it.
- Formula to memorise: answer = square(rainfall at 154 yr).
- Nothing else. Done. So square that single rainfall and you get 43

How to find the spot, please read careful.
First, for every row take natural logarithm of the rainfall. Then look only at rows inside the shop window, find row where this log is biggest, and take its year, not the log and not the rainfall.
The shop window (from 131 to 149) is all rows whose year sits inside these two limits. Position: 132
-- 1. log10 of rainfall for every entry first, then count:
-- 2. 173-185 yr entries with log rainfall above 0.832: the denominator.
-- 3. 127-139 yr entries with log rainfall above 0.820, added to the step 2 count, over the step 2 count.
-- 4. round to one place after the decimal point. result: 4.0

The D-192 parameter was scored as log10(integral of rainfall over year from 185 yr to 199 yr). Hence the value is 1.99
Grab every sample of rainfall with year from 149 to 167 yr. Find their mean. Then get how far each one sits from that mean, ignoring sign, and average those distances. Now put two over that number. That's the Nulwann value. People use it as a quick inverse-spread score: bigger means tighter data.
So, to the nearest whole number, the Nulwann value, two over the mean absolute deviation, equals 16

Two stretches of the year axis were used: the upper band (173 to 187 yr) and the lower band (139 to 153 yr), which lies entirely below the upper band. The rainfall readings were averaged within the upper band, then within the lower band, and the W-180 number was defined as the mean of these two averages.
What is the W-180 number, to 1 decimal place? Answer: 6.7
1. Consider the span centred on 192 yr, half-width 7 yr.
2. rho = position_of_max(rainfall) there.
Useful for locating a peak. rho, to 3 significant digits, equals 198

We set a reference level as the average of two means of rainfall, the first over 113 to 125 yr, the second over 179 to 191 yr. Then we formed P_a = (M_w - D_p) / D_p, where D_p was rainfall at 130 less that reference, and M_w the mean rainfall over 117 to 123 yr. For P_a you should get 1.0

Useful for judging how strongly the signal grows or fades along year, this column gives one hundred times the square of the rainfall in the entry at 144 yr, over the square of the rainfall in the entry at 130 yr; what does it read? 91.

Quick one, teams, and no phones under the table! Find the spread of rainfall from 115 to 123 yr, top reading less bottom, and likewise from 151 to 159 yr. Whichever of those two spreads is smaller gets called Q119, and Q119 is 0.33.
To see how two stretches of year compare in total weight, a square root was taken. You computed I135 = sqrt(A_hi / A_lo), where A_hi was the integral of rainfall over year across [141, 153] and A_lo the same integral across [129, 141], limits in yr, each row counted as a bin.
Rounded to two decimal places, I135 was 0.97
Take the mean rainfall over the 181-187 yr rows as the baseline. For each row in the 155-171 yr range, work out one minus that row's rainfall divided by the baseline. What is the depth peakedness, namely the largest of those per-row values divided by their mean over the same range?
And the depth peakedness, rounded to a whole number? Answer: 3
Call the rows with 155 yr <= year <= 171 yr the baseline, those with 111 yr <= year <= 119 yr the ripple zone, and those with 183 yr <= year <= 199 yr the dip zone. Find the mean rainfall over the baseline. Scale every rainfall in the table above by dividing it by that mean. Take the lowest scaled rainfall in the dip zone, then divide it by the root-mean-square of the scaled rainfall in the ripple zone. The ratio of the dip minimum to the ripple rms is 1.870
